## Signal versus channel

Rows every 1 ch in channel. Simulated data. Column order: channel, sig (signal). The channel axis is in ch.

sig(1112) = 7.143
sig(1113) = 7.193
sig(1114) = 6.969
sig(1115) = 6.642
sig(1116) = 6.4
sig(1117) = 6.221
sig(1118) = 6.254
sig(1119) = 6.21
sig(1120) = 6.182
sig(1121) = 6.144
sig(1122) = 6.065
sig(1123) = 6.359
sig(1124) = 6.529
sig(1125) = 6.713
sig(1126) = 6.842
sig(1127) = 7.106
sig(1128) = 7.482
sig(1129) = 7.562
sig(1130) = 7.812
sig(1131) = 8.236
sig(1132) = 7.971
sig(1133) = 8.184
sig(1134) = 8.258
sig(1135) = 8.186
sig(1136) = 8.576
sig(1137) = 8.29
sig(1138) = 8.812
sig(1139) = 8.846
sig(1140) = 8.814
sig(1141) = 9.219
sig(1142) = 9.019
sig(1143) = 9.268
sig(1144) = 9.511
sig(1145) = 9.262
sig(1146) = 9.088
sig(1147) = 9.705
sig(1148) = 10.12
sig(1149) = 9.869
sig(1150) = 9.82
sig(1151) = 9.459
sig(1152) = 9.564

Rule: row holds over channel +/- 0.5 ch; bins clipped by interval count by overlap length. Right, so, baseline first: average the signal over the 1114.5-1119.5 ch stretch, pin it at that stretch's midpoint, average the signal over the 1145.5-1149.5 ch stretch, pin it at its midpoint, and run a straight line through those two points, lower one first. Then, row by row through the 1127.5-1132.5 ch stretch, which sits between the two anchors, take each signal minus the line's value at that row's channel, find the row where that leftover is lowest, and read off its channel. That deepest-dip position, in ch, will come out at 1129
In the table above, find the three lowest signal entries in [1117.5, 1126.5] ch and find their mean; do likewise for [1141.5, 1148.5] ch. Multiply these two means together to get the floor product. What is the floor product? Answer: 56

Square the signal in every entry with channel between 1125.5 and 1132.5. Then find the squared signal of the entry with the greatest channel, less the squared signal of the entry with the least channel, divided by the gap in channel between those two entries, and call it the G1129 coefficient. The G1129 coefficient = 2.8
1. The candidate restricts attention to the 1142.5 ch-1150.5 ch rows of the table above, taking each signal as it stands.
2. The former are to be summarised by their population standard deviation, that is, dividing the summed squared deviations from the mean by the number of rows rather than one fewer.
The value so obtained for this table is 0.33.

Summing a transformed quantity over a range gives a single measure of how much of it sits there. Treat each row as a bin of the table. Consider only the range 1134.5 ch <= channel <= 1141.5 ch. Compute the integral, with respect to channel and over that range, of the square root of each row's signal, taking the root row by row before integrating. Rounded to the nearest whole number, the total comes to 21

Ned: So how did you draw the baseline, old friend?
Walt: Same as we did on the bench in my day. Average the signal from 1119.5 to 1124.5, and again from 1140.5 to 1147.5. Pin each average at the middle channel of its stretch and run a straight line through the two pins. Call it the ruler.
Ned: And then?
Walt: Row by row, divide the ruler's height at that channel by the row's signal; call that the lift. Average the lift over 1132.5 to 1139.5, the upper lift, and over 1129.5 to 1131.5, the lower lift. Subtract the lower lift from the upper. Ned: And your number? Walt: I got 0.043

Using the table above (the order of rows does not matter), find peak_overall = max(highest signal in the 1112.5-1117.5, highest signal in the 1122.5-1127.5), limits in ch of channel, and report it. 7.19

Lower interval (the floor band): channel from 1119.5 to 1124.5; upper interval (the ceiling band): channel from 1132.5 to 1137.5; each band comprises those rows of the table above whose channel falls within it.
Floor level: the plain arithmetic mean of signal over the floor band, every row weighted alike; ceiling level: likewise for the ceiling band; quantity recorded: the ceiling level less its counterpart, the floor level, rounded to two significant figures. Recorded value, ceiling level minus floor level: 2.0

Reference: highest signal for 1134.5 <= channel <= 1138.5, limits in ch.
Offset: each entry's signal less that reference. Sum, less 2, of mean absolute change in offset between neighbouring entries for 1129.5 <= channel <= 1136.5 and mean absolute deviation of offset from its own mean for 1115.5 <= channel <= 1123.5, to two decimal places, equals -1.68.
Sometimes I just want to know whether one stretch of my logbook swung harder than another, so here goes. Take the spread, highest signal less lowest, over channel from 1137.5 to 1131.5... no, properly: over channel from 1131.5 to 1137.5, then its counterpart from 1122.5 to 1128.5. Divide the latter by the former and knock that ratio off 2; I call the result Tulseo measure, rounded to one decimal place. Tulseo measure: 0.1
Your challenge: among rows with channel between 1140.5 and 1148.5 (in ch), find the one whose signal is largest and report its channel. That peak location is 1148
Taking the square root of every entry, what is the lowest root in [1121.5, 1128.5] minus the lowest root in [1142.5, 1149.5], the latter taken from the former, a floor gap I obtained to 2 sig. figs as -0.55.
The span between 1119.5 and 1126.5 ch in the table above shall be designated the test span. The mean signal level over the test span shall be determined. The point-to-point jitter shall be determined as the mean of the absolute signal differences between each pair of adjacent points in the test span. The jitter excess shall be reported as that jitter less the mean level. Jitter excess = -6.3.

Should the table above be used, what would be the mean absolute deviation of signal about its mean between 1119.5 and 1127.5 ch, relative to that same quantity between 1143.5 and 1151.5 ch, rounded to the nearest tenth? 1.1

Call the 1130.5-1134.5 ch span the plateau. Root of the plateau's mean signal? 2.86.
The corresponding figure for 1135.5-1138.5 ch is 2.93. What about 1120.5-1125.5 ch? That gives 2.52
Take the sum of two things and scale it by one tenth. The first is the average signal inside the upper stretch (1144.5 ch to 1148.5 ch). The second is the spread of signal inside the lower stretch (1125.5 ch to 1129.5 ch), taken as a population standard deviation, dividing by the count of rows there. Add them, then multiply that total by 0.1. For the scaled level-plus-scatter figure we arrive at 0.98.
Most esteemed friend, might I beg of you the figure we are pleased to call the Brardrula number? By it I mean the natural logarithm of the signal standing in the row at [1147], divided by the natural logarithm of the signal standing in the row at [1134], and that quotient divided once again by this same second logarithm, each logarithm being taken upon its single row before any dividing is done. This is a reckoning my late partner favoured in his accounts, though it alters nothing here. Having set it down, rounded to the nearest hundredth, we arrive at 0.51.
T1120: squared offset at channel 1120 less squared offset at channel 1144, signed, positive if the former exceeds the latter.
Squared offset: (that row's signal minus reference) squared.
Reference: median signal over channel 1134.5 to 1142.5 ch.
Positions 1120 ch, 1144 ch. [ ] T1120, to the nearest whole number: 6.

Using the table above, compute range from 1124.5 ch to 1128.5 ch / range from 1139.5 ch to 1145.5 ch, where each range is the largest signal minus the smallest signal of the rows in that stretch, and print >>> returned 1.1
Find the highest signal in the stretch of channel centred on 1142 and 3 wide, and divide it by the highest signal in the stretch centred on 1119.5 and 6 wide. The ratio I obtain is 1.5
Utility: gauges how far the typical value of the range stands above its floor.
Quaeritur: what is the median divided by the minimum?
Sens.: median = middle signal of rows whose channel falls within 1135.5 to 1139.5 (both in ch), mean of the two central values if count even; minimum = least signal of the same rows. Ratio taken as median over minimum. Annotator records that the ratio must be 1.05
